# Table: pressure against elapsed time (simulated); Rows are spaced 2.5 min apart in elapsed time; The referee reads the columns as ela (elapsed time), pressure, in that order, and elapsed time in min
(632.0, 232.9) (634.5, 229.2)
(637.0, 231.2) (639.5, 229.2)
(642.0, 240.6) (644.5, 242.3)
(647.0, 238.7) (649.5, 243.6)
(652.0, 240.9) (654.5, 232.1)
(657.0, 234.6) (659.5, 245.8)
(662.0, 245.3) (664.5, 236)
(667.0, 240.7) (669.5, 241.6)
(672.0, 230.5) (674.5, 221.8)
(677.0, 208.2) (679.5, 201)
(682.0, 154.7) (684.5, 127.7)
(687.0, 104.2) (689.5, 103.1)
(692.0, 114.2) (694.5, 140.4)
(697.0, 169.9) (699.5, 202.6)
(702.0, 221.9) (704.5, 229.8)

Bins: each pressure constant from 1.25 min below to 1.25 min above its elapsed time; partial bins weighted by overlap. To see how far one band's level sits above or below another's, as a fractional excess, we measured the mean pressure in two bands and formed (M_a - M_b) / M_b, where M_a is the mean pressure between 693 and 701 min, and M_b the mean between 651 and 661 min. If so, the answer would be -0.28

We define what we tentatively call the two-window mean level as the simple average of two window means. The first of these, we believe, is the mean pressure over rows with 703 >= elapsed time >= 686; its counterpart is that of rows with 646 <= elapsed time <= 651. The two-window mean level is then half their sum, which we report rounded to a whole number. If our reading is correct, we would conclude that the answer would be 196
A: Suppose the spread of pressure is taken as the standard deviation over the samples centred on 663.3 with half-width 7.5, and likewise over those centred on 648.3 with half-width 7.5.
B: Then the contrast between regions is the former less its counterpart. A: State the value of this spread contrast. 1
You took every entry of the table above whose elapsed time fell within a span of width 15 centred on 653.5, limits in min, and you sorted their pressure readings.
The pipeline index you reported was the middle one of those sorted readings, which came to 240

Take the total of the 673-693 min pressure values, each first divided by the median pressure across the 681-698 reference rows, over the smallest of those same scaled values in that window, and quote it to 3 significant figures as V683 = 12.0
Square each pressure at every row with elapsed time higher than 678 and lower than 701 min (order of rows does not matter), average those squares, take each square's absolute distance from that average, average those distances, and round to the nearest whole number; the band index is 9606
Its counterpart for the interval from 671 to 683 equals 7868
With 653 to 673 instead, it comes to 2395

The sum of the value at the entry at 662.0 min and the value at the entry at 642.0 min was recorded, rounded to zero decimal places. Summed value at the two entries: 486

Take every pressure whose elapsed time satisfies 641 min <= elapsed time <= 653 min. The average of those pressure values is 241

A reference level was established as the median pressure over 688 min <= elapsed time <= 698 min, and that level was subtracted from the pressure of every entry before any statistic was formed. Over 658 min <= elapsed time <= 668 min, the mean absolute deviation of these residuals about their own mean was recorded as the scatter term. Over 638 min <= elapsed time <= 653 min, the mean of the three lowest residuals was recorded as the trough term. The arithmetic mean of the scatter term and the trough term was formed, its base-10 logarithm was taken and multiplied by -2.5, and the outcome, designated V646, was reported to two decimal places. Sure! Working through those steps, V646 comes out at -4.37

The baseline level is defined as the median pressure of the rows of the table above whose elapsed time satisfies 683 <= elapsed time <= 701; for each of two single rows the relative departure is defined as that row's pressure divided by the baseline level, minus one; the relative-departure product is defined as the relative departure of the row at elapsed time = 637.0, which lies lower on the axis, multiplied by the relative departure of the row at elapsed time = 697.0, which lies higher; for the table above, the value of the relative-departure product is 0.27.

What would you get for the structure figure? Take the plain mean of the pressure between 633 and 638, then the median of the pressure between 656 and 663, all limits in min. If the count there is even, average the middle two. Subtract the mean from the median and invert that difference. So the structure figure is 0.07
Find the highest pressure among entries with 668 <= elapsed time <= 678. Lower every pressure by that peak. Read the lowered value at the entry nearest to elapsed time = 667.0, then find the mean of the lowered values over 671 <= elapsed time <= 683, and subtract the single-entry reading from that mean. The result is -37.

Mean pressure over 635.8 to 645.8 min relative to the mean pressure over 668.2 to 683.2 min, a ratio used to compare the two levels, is 1.1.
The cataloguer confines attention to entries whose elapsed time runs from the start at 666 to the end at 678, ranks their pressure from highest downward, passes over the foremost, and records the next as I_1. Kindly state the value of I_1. 240.7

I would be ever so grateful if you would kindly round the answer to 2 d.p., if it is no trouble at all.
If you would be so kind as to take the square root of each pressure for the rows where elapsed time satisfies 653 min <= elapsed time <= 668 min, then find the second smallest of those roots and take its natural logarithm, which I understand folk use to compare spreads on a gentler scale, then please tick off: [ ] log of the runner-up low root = 2.73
